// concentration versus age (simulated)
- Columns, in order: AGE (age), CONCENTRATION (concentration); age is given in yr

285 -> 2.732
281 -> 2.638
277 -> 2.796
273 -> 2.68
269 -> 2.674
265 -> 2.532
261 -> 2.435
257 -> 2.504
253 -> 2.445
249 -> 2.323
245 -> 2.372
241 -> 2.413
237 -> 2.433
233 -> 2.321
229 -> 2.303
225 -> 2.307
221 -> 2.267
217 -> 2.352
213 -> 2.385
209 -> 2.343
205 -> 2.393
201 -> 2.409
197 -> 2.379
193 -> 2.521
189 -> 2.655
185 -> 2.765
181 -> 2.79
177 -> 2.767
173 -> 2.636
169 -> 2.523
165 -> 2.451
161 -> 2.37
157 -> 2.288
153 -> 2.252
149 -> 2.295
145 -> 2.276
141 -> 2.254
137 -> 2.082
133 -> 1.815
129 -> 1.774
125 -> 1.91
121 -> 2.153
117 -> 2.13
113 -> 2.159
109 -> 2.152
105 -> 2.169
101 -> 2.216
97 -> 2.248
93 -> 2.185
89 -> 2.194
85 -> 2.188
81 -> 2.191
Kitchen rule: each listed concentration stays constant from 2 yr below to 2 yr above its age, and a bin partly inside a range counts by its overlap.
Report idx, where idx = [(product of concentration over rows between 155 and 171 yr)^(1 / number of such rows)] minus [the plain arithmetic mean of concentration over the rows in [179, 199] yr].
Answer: -0.2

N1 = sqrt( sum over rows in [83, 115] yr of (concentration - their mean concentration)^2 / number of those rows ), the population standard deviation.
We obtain 0.03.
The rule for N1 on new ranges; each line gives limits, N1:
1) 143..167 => 0.07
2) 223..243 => 0.06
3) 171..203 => 0.15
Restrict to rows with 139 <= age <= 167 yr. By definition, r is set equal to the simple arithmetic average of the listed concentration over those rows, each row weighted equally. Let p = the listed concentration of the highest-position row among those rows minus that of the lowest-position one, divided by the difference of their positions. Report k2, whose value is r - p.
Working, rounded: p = 0.008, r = 2.31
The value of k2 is 2.30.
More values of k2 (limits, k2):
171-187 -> 2.73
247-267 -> 2.43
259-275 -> 2.56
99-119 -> 2.17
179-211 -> 2.55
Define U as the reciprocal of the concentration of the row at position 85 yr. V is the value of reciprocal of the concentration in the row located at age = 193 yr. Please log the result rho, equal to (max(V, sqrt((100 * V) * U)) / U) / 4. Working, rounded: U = 0.457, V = 0.40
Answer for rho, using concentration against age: 2.33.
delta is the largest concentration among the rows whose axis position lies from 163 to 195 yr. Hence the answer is 2.79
